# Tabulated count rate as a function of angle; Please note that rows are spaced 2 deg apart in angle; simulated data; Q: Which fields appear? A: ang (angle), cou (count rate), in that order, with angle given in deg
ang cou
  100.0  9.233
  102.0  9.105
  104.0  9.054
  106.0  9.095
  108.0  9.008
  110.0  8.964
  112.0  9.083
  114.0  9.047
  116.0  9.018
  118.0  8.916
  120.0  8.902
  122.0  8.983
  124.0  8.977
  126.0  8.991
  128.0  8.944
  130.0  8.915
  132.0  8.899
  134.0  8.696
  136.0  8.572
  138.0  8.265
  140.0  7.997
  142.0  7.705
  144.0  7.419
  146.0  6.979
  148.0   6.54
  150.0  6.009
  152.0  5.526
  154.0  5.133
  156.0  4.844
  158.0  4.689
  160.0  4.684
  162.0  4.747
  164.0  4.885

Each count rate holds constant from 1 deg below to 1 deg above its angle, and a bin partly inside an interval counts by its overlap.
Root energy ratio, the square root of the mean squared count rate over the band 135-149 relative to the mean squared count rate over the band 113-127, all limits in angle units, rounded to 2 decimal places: 0.85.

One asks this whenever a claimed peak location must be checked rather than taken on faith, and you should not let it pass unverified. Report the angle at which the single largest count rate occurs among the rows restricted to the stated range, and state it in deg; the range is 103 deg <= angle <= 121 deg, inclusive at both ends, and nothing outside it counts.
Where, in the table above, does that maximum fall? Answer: 106.0 deg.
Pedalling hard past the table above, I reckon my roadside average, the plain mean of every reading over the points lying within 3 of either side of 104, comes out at 9.08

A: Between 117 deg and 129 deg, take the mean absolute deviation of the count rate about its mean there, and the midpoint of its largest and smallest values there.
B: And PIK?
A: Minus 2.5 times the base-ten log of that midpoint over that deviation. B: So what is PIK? -6.1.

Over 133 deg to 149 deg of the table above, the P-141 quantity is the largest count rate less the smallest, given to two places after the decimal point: 2.16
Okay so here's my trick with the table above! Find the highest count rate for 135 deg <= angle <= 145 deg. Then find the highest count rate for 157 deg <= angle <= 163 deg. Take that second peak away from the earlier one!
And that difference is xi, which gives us 4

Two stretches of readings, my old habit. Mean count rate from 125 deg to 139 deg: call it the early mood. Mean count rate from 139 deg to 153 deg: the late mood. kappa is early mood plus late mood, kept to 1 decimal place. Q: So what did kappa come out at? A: 15.6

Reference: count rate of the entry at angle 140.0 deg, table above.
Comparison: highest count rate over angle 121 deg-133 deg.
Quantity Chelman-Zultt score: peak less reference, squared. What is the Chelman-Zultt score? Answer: 1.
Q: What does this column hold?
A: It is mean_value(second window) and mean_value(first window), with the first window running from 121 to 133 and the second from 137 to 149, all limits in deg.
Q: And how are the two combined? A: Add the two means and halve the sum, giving 8.22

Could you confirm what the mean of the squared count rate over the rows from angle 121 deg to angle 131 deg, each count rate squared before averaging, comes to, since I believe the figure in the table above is 80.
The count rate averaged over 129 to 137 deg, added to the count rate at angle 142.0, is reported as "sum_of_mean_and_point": 16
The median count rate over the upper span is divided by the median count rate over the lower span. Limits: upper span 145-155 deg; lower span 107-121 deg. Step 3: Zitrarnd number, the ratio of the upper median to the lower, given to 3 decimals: 0.667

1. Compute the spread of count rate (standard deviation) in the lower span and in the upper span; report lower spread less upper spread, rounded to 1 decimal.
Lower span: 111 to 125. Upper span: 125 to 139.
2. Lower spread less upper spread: -0.2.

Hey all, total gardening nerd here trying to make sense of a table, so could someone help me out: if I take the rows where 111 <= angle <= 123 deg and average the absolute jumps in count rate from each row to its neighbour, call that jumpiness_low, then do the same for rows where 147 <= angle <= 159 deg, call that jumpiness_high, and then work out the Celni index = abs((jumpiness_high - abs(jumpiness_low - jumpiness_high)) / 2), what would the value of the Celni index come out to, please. 0.026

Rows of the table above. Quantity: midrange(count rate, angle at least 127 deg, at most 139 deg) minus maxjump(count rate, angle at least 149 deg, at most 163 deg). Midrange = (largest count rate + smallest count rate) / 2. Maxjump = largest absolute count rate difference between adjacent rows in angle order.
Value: 8.12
